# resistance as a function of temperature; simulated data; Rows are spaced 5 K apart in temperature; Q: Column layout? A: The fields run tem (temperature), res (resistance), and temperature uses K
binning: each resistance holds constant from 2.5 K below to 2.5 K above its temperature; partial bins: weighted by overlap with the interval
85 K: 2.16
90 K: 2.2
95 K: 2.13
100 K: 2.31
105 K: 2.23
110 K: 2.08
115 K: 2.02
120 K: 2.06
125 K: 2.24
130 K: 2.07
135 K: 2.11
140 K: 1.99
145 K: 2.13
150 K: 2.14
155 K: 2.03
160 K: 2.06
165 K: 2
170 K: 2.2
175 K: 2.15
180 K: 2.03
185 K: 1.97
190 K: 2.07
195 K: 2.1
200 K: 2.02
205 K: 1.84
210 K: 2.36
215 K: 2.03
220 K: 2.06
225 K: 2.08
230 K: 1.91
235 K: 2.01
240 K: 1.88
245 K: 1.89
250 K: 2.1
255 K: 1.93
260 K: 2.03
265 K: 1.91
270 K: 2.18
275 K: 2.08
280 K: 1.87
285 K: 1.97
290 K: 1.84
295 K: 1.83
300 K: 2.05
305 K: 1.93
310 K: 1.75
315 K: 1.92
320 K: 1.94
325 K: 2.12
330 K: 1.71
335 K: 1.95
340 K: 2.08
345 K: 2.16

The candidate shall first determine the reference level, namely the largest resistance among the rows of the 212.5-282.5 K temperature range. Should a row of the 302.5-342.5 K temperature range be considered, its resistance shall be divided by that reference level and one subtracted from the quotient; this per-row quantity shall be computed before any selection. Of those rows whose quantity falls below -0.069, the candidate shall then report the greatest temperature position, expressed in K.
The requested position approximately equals 335 K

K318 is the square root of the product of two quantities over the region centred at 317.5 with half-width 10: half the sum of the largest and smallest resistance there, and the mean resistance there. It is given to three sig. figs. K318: 1.93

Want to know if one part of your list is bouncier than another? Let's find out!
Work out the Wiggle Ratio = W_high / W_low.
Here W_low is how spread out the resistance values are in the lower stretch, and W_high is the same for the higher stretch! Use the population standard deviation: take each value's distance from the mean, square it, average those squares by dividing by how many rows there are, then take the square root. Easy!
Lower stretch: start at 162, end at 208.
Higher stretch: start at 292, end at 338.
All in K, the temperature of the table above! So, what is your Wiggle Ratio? 1.2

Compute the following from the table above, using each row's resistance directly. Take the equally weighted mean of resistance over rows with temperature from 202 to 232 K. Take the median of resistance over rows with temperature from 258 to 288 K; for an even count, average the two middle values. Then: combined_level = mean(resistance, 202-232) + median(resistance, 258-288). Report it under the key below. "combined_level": 4.05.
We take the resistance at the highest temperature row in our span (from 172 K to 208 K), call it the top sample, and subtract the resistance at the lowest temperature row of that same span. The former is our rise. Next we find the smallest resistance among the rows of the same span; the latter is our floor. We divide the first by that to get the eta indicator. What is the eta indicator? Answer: -0.17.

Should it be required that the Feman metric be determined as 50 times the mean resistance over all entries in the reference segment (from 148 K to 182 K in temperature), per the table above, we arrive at 104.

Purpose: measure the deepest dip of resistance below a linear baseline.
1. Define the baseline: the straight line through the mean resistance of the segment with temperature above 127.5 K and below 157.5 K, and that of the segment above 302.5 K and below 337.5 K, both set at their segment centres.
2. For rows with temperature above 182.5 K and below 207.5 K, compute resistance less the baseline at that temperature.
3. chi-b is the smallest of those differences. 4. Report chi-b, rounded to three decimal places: -0.177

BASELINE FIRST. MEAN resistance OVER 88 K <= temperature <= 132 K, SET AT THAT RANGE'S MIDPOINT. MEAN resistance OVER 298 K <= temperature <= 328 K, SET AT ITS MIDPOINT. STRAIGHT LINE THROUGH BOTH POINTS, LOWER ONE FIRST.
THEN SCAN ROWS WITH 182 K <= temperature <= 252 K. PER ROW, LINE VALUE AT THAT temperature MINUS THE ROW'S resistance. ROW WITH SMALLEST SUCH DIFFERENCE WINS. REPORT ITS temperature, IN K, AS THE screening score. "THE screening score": 210 K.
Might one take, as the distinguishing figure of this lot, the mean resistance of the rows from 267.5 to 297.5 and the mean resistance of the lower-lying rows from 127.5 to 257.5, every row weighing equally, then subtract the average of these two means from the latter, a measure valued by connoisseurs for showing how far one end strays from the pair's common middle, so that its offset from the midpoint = 0.041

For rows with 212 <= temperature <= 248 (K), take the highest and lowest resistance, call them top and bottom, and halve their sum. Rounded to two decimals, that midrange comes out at 1.98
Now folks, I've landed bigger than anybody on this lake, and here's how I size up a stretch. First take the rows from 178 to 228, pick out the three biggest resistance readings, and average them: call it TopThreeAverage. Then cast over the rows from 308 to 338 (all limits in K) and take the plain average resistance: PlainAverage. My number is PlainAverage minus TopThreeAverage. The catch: -0.28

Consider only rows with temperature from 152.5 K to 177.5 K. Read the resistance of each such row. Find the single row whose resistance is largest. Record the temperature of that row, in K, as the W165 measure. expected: 170 K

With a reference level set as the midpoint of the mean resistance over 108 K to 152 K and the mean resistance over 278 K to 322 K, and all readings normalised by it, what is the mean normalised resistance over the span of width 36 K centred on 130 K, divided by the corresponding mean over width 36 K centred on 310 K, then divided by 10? 0.108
